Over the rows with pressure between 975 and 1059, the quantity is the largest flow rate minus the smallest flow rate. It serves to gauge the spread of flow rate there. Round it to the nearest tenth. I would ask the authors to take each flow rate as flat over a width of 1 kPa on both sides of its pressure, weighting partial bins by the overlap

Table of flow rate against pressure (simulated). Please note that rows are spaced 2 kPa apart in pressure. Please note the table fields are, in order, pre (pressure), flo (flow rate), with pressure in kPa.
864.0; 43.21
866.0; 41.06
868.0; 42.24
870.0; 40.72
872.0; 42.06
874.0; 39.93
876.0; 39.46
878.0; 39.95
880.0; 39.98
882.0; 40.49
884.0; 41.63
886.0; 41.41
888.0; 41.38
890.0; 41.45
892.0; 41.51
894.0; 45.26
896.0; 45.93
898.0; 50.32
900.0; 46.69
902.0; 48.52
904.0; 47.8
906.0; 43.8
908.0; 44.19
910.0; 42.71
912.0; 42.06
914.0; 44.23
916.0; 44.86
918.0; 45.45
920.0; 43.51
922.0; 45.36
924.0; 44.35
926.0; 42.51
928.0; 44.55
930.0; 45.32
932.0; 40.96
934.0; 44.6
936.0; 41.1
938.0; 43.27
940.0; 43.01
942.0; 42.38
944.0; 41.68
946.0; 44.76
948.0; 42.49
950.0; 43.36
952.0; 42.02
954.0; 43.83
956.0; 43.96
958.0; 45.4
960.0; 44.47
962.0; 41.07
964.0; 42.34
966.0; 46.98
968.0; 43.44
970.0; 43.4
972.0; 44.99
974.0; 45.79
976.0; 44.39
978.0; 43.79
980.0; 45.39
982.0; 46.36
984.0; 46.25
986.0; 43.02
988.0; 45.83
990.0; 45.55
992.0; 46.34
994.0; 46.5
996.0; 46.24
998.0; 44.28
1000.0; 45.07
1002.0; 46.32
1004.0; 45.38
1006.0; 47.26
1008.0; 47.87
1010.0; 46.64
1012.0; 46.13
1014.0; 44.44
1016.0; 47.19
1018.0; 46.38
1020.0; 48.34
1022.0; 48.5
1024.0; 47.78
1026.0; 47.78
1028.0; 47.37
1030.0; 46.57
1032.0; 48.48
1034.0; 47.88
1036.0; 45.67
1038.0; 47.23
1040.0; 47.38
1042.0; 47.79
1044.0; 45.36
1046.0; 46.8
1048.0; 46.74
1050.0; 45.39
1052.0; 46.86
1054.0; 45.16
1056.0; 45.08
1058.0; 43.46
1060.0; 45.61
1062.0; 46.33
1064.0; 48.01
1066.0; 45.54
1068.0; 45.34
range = 5.5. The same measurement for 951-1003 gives 5.9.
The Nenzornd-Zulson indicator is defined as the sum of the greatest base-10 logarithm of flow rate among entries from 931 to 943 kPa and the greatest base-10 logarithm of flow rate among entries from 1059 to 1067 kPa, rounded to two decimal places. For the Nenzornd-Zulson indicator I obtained 3.33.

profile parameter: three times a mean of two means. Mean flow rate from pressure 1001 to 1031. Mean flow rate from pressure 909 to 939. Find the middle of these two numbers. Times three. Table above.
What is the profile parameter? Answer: 136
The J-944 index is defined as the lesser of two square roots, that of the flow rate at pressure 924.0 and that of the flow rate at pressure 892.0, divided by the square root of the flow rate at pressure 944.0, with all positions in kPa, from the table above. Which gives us 1.00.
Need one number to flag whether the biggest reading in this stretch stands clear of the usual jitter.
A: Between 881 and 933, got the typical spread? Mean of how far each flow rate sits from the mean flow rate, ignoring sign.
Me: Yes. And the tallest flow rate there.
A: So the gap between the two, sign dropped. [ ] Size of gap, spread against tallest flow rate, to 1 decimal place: 48.3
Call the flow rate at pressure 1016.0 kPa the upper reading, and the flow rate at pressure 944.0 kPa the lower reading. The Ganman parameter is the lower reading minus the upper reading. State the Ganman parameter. -5.5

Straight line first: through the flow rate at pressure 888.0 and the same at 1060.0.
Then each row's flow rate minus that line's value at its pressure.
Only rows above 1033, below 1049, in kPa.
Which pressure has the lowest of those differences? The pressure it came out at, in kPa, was 1044.0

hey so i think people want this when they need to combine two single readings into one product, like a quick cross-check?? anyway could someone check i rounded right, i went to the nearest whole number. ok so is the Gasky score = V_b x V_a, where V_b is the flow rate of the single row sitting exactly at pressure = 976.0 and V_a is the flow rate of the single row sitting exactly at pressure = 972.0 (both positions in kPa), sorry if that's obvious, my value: 1997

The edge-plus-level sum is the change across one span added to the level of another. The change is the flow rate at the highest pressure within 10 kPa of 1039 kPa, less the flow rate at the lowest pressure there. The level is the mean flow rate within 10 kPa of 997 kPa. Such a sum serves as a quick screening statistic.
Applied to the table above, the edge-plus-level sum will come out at 46.0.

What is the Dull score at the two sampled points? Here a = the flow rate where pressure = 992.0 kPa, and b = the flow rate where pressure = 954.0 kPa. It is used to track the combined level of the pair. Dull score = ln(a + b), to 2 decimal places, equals 4.50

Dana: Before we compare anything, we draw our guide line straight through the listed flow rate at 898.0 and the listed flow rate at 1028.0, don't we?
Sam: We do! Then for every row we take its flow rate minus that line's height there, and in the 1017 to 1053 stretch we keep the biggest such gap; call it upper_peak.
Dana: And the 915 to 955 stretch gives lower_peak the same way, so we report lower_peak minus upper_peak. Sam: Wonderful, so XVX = -5.5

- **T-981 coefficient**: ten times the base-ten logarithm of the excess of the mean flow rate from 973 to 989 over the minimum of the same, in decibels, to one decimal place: 3.2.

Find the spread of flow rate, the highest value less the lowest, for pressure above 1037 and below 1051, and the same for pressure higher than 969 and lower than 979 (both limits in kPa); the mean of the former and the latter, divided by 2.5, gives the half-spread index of 1.0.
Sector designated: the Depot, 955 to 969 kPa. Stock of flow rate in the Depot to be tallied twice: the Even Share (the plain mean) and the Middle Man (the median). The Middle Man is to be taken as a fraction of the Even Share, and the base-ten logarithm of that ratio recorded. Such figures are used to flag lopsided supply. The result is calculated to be 0.0001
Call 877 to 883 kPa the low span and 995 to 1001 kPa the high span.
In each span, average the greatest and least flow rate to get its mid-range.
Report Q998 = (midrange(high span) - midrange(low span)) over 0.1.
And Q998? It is 50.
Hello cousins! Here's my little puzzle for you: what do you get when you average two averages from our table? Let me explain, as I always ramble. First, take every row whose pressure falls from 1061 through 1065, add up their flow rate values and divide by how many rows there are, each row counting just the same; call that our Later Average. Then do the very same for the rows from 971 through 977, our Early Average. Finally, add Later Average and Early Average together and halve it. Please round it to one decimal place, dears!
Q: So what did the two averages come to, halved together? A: 46.1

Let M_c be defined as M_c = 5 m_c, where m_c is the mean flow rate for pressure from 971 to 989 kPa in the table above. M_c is 225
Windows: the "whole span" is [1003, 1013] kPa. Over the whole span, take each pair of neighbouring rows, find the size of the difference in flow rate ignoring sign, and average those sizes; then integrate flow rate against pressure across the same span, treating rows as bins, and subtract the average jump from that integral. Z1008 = 466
